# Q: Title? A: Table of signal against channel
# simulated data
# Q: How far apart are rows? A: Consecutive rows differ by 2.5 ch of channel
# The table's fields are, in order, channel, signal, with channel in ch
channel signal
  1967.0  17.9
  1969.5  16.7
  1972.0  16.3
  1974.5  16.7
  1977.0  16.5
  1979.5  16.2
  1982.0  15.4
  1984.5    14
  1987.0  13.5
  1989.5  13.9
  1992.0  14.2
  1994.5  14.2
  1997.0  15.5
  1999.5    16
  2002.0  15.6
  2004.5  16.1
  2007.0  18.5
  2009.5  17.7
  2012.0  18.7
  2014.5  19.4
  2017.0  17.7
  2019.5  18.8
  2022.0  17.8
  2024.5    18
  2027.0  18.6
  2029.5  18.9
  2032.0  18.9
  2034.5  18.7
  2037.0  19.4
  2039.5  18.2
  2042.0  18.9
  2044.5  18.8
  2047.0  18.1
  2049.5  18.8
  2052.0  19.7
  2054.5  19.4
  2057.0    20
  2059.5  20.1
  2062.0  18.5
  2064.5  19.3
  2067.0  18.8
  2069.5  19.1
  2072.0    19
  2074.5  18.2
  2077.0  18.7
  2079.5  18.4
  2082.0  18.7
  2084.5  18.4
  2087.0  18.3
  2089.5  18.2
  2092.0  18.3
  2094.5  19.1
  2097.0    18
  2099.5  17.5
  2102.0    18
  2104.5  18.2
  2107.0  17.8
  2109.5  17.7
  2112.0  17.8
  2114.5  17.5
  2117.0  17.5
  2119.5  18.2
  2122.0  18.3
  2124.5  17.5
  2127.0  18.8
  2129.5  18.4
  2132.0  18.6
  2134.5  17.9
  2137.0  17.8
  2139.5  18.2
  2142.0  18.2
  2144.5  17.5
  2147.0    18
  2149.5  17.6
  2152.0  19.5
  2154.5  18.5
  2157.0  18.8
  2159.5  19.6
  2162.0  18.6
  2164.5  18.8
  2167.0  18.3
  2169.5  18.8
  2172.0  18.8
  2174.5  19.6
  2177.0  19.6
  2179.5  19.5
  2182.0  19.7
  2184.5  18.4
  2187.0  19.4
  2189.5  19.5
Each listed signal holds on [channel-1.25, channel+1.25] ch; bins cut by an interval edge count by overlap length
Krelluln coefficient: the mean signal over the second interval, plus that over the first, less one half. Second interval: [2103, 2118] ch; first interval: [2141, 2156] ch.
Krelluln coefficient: 35.5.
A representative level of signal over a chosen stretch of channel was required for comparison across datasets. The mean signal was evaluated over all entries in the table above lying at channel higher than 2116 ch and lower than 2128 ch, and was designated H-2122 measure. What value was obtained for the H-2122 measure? 18.1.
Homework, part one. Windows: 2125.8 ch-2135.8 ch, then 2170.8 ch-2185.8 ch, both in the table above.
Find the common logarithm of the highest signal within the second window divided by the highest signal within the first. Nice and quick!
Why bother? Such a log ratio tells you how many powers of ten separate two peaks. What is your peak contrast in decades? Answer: 0.02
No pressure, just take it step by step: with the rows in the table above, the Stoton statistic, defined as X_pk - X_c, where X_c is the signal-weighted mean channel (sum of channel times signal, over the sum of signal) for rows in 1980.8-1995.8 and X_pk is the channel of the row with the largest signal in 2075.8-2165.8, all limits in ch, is 171.3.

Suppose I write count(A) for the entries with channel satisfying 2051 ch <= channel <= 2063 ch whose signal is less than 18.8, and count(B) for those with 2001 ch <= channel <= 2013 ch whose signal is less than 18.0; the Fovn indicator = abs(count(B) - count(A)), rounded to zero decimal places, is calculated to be 2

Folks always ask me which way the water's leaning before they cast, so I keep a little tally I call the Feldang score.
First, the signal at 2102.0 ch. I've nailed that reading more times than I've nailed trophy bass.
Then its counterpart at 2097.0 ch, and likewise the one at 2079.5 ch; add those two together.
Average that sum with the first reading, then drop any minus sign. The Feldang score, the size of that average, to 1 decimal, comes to 27.2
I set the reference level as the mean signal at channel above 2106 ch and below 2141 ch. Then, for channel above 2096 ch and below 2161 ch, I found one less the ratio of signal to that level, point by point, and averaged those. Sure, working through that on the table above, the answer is -0.007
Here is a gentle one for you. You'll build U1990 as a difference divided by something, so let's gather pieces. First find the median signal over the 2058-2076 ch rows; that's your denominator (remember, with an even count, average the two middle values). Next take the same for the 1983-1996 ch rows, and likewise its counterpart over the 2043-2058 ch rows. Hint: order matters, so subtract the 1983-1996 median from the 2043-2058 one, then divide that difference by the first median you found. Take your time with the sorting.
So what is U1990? 0.268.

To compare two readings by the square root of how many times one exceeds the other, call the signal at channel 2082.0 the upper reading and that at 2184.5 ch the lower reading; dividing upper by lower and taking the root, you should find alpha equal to 1.01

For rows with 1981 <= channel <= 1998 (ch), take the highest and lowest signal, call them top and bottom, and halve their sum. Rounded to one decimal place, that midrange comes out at 14.5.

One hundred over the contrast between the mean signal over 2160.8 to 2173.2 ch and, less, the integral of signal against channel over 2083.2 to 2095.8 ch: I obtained -0.47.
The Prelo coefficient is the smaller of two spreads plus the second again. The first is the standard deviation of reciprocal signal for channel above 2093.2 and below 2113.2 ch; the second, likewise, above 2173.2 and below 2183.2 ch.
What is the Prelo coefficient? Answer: 0.0004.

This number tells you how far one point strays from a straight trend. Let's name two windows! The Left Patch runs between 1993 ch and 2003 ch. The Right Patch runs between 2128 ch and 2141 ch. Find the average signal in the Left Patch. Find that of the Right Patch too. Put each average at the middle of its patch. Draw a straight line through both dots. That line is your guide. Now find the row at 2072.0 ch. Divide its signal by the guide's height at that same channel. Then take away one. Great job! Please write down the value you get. 0.13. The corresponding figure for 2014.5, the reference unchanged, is 0.24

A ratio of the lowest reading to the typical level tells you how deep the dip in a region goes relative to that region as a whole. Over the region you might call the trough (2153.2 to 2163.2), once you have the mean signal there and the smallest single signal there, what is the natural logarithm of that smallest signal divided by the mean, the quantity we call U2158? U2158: -0.020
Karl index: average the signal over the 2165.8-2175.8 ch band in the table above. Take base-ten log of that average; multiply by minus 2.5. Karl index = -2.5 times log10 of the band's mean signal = -3.19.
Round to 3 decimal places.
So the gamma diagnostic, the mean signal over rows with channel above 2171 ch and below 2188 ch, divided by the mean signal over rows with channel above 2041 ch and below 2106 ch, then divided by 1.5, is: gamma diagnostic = 0.687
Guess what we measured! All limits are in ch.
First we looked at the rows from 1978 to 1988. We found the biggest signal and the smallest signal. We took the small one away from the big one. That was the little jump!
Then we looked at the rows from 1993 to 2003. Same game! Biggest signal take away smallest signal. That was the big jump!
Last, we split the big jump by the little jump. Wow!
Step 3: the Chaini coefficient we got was 0.7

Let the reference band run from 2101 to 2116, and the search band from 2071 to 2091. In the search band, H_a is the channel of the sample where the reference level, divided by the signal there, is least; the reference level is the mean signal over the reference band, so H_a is 2072.0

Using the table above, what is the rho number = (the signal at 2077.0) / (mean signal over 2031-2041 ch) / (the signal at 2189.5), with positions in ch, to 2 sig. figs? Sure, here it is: 0.051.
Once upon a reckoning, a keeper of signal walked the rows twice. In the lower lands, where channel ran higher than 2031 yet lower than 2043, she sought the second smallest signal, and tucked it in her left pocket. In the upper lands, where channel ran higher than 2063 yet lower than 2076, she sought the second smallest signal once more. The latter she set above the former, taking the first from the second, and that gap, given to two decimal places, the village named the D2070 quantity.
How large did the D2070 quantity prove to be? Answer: 0.10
